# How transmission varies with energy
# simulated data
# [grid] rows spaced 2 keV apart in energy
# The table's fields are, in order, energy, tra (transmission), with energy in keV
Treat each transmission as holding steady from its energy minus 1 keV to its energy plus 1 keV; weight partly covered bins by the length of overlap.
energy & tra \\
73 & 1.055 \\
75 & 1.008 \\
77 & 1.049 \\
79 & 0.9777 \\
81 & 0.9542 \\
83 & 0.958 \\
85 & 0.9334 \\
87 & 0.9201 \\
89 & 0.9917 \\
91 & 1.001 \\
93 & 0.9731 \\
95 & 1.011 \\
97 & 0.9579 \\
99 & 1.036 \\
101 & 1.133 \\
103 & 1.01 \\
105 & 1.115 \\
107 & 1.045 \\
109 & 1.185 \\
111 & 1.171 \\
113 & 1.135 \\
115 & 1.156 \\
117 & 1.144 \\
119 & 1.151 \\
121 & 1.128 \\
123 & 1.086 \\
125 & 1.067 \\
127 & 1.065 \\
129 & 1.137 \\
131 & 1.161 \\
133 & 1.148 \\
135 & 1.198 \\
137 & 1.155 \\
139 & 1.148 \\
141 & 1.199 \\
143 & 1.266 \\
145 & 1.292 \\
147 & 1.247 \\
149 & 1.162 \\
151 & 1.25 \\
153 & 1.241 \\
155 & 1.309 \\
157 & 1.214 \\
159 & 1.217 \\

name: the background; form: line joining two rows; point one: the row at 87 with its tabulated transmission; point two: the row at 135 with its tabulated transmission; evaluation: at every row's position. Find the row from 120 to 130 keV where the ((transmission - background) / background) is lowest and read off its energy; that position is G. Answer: 127 keV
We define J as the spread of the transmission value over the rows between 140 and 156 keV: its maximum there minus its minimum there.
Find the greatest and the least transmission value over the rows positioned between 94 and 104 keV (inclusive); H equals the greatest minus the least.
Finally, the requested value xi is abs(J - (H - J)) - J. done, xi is -0.028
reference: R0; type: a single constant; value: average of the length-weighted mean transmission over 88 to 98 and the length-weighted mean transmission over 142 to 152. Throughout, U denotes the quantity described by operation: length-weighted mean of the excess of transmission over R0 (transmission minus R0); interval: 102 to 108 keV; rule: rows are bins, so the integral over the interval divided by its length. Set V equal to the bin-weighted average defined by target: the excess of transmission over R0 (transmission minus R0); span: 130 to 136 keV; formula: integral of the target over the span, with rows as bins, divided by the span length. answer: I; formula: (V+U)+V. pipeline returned 0.05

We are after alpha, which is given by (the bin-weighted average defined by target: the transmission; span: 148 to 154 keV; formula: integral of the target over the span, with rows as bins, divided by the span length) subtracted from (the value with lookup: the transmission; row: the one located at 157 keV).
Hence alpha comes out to 0.00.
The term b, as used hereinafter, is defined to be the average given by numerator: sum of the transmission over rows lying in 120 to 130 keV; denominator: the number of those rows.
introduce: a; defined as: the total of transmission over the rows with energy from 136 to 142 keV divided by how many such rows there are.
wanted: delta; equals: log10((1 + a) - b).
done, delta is 0.030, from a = 1.17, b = 1.10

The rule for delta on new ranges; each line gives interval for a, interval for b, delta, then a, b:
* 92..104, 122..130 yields -0.031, 1.02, 1.09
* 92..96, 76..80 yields -0.009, 0.99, 1.01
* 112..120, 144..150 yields -0.040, 1.15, 1.23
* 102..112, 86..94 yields 0.055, 1.11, 0.97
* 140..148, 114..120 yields 0.042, 1.25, 1.15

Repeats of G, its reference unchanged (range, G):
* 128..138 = 137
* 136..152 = 149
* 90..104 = 97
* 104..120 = 107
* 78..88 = 87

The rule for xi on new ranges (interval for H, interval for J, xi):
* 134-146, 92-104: 0.031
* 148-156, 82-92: -0.066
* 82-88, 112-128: 0.053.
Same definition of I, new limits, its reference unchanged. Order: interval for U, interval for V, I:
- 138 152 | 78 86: -0.21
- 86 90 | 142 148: 0.15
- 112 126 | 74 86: -0.26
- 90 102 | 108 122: -0.02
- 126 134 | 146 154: 0.23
